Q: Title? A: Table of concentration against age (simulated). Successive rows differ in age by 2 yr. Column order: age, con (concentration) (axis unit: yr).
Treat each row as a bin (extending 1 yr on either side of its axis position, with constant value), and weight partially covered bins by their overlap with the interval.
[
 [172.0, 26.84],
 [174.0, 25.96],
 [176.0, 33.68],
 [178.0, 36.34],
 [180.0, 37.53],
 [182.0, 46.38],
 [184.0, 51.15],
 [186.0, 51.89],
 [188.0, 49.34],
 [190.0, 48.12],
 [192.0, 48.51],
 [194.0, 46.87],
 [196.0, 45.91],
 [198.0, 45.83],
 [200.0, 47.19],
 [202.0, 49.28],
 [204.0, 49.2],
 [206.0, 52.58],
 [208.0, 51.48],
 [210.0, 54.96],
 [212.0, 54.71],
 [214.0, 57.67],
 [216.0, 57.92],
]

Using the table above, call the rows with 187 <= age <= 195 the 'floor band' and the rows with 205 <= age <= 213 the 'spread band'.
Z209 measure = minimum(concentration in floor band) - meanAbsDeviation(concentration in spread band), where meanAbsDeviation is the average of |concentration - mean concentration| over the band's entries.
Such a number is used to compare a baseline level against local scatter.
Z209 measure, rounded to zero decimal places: 45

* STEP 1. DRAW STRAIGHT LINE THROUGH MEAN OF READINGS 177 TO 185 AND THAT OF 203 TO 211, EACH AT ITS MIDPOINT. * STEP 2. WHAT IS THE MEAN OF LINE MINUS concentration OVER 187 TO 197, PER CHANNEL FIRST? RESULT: -1.0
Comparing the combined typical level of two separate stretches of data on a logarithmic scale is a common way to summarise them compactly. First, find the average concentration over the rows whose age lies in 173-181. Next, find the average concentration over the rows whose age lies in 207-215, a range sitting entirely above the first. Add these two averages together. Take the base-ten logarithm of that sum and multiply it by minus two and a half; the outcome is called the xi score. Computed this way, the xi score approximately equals -4.86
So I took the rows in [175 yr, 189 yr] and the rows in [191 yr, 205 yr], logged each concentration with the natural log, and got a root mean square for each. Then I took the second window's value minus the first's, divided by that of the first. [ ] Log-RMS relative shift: 0.025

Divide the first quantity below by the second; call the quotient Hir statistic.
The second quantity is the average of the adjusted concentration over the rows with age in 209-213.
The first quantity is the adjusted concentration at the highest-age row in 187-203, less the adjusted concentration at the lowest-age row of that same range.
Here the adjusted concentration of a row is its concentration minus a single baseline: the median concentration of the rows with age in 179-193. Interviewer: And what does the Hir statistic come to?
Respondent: 0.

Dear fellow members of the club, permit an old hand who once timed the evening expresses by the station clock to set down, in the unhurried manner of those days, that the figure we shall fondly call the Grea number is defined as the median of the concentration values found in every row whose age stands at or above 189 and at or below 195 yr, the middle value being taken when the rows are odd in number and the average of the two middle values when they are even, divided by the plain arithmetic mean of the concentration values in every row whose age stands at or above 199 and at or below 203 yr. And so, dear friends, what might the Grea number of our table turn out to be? 1.00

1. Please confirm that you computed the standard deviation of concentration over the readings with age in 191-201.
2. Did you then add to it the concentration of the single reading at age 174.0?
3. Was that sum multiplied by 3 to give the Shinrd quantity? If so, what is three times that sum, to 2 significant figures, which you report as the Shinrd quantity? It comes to 81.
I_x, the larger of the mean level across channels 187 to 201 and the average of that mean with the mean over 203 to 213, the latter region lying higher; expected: 50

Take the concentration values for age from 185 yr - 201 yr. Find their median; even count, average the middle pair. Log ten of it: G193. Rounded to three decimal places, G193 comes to 1.678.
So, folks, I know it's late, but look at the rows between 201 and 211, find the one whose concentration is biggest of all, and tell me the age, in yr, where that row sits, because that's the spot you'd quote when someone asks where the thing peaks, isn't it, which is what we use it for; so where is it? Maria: 210.0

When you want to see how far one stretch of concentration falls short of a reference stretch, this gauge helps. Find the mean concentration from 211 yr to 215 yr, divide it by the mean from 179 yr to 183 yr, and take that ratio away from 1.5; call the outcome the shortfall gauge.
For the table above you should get 0.16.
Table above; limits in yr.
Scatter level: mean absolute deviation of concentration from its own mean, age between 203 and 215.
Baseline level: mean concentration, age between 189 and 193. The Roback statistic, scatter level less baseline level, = -46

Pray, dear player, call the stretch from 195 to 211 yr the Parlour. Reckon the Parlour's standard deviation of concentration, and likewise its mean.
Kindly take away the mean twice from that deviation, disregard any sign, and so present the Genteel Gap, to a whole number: 96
